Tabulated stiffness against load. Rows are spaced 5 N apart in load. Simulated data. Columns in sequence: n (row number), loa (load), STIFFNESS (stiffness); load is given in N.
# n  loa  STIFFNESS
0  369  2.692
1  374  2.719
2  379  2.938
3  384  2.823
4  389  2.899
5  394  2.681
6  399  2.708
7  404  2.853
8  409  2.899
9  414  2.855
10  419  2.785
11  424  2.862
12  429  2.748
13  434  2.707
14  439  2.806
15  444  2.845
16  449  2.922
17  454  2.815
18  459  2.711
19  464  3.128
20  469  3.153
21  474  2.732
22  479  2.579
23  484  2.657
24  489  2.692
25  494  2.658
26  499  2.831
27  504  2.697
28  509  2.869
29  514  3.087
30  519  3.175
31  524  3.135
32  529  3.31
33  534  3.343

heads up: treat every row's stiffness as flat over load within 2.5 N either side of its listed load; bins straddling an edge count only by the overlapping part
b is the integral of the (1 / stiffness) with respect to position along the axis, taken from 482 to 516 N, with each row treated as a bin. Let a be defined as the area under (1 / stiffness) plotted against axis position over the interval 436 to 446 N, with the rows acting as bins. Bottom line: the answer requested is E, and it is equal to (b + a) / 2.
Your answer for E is 7.9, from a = 3.5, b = 12.3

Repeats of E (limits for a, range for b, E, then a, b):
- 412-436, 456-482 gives 8.9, 8.6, 9.2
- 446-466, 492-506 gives 6.0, 6.9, 5.1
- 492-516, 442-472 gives 9.4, 8.5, 10.3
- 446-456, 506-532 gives 5.9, 3.5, 8.4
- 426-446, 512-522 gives 5.2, 7.2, 3.2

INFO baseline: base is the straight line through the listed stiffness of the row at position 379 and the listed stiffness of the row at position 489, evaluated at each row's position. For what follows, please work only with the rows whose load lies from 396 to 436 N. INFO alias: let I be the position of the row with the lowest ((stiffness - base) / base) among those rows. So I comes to 399 N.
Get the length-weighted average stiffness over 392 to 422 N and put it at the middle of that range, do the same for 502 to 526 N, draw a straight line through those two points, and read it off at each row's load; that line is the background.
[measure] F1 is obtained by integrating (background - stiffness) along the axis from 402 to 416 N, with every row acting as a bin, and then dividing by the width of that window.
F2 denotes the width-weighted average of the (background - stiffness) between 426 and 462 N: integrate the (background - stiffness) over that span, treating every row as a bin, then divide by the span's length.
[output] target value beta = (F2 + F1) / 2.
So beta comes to 0.00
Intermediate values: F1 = -0.07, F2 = 0.1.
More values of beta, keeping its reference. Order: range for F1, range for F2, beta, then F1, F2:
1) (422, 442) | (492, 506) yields 0.15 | 0.07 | 0.2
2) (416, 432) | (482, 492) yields 0.15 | 0.03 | 0.3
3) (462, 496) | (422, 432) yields 0.09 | 0.13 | 0.0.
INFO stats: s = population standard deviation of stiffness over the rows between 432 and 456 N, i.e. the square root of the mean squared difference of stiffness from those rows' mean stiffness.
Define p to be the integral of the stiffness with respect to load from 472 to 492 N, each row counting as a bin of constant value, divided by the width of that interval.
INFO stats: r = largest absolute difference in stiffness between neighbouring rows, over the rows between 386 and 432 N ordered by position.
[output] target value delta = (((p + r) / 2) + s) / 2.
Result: 0.75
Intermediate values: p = 2.66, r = 0.22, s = 0.069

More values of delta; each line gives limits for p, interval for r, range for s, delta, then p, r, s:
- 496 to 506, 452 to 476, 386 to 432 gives 0.83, 2.76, 0.42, 0.077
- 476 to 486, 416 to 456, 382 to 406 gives 0.73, 2.62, 0.11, 0.084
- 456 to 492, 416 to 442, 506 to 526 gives 0.79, 2.81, 0.11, 0.118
